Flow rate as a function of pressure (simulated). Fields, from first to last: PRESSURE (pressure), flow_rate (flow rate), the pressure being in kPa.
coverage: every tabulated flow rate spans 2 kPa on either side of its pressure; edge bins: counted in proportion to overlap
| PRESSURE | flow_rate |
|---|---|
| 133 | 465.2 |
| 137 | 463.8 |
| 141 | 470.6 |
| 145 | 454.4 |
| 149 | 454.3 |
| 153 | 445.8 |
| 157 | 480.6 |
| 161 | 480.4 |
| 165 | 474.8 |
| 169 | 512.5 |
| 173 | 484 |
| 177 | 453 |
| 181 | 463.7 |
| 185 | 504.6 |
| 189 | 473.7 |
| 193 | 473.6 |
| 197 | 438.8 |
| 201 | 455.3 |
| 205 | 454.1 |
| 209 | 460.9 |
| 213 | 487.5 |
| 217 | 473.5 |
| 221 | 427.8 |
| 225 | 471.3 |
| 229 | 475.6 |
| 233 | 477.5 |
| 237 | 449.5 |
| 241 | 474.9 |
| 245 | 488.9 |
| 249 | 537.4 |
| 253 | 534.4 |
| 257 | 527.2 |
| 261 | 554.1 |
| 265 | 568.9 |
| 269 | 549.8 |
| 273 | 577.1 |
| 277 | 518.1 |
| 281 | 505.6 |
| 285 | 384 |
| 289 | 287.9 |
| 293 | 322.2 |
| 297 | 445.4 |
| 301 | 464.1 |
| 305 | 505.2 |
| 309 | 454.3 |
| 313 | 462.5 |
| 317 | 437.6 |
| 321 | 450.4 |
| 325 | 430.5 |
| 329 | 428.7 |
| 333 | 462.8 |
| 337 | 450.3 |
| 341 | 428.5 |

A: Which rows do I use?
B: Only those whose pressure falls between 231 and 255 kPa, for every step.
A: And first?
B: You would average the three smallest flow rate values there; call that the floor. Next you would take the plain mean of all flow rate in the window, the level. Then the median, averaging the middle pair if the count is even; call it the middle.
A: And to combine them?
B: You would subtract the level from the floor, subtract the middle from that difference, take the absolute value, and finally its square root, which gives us 22.6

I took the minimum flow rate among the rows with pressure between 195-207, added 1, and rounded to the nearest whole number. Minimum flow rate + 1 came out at 440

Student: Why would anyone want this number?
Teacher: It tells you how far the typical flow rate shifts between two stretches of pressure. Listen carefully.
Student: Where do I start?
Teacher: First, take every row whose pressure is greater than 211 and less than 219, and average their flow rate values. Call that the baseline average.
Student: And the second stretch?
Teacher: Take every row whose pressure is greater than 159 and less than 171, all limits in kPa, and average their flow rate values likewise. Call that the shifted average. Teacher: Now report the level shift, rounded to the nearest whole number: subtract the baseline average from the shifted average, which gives 9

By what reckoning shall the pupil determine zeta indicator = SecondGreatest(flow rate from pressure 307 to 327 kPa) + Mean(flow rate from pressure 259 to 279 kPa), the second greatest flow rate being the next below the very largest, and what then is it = 1008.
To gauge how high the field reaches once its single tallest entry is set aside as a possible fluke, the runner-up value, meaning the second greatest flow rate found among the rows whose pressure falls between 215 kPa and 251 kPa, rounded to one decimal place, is 488.9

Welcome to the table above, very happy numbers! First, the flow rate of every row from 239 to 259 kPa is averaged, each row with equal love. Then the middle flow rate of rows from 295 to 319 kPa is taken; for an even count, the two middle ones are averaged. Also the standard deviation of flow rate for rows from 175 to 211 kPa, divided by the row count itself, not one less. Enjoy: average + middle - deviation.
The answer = 953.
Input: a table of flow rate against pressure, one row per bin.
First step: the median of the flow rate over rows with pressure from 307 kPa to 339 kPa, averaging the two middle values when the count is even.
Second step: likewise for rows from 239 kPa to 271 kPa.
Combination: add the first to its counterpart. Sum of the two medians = 986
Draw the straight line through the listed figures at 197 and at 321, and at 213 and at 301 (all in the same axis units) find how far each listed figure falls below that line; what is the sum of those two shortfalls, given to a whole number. -63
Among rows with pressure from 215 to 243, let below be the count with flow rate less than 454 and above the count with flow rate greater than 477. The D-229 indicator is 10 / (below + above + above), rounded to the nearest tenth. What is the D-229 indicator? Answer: 2.5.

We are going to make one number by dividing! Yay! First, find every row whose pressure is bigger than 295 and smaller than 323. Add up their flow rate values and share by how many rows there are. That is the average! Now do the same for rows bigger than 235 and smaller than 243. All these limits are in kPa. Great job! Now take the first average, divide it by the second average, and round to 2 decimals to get 1.00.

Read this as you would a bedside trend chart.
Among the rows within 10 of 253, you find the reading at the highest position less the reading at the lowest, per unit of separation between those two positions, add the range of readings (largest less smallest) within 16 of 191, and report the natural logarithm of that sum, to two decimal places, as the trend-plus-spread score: 4.25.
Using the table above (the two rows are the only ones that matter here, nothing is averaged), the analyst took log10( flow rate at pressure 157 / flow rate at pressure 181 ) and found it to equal 0.02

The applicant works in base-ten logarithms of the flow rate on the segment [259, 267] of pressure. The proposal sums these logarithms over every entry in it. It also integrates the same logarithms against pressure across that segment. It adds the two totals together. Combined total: 27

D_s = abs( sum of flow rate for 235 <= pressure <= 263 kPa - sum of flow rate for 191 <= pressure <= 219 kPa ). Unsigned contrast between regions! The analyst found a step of 323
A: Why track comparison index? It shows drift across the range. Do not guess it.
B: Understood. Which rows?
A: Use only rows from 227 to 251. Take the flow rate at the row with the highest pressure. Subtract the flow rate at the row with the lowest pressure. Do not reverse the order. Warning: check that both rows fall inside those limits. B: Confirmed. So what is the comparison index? 62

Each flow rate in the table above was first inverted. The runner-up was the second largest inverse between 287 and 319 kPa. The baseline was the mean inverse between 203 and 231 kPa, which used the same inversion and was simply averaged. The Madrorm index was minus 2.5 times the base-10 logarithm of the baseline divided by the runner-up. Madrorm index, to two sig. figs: 0.40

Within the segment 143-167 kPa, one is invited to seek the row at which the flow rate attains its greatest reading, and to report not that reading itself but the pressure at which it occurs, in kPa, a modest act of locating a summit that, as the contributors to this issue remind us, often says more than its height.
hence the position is 157 kPa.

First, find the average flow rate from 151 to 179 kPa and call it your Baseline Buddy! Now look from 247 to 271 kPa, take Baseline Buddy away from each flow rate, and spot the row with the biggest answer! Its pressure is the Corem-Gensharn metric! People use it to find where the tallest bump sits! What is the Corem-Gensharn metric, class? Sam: 265 kPa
